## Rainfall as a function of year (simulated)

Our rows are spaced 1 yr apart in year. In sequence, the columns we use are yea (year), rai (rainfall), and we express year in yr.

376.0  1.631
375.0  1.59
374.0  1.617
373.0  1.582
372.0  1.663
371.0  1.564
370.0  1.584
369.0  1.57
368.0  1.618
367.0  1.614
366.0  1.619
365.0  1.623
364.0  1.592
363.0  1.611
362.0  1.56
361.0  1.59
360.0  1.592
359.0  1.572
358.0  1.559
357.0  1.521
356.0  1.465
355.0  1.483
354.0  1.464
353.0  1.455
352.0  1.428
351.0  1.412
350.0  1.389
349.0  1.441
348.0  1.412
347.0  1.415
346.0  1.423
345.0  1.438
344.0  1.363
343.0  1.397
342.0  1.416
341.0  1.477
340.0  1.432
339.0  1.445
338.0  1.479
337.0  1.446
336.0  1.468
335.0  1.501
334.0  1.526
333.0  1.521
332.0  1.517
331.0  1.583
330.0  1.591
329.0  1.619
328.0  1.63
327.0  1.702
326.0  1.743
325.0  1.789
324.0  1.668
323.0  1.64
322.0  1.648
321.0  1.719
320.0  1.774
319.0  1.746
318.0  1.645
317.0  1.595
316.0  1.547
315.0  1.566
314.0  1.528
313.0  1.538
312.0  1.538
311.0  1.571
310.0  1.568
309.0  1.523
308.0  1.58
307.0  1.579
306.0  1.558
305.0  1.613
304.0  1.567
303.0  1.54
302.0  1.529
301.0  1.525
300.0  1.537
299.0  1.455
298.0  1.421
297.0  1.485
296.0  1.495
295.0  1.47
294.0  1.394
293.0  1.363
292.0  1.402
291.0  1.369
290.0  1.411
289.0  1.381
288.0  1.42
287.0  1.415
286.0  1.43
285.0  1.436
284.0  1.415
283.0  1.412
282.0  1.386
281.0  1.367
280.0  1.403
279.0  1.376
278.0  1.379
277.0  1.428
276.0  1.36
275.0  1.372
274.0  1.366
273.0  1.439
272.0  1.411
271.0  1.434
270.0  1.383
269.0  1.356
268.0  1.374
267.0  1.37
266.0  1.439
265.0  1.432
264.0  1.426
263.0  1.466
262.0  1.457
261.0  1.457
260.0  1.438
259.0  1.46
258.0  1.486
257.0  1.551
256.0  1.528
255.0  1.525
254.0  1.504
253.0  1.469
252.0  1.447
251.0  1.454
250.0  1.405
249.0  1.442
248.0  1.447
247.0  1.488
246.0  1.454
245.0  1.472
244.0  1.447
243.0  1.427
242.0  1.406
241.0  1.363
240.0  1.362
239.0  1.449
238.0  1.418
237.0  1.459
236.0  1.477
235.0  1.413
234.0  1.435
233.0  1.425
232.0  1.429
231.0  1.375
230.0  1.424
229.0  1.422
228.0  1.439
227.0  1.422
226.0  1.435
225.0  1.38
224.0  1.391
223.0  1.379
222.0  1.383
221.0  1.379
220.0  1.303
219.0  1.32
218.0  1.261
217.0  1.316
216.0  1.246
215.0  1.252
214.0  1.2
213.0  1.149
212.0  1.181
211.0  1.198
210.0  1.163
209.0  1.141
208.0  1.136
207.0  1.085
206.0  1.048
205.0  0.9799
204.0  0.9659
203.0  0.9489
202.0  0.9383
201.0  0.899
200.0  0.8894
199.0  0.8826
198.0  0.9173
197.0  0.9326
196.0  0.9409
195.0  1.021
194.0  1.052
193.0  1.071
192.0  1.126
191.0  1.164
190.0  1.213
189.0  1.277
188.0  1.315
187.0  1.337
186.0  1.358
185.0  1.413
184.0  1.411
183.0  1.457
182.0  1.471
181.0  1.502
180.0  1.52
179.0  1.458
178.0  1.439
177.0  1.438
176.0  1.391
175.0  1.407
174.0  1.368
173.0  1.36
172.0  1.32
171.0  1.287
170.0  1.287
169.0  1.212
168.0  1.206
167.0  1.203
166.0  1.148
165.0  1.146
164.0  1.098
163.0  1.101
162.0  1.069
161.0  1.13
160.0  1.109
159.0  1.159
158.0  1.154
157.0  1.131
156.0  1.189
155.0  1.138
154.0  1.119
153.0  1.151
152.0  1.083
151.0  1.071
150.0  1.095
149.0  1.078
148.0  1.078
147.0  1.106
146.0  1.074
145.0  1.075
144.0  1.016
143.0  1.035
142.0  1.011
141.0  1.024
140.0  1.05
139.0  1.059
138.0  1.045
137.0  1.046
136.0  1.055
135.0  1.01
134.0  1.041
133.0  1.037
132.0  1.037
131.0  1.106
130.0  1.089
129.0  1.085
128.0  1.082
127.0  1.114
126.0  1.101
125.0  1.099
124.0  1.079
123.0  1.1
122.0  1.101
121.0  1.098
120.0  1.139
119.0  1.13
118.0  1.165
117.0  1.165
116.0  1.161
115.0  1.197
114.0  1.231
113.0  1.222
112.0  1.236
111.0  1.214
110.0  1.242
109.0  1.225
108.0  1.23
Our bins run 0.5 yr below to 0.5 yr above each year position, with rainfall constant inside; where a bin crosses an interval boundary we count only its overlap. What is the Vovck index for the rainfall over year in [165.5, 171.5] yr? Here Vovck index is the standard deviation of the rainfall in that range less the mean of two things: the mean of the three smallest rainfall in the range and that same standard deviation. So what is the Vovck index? -0.57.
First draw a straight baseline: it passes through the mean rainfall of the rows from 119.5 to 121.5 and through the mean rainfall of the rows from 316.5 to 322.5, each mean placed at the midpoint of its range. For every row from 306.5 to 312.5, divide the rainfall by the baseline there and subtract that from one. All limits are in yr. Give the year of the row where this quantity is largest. 309.0 yr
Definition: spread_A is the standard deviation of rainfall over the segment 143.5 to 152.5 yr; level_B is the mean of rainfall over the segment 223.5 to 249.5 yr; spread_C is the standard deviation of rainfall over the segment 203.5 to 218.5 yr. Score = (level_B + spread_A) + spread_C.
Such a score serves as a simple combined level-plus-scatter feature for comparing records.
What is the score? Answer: 1.55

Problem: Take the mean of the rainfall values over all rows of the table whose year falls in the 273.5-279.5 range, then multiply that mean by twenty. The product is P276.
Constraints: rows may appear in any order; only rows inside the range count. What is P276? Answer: 27.6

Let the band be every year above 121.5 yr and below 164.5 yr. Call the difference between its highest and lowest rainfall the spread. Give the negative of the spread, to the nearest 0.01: -0.18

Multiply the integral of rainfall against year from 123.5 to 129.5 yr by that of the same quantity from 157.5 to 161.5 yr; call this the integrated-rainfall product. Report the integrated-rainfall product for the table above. 30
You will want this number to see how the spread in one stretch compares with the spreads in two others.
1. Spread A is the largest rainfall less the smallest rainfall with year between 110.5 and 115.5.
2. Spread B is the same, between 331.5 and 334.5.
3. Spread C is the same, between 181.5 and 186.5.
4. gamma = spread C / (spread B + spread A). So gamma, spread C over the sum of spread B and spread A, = 2.4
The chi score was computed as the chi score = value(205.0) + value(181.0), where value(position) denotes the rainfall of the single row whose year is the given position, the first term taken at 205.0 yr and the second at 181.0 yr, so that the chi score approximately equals 2.48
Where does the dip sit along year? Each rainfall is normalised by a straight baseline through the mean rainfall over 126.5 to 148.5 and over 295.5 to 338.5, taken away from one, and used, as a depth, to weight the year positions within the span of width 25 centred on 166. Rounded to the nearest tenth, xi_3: 172.8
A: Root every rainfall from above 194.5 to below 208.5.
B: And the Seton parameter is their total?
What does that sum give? 13.8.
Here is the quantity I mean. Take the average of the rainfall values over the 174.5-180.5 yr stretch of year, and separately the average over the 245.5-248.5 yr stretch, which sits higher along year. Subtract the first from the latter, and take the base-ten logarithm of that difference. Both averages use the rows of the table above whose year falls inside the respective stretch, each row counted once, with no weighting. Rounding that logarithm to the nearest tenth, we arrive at -1.7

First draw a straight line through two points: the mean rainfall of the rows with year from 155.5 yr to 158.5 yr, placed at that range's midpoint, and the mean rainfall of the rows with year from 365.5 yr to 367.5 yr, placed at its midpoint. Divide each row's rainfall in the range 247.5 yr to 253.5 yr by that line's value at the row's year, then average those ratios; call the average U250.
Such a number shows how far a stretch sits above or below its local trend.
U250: 1.06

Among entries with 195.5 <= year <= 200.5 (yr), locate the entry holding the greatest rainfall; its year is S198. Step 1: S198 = 196.0 yr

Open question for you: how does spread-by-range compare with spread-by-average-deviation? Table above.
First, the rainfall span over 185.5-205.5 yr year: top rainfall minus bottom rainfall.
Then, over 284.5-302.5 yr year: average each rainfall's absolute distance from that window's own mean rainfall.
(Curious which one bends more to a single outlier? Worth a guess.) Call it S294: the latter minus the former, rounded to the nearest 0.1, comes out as -0.4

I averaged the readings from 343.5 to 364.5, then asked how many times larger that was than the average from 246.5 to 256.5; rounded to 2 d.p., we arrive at 1.01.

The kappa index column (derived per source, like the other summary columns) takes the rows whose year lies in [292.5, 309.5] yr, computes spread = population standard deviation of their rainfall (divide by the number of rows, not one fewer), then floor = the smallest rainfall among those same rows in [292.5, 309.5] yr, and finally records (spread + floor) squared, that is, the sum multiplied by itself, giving 2.0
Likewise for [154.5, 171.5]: 1.3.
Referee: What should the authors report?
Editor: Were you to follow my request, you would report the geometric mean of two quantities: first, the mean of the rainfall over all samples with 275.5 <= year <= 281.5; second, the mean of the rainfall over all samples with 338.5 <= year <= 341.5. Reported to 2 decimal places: 1.42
